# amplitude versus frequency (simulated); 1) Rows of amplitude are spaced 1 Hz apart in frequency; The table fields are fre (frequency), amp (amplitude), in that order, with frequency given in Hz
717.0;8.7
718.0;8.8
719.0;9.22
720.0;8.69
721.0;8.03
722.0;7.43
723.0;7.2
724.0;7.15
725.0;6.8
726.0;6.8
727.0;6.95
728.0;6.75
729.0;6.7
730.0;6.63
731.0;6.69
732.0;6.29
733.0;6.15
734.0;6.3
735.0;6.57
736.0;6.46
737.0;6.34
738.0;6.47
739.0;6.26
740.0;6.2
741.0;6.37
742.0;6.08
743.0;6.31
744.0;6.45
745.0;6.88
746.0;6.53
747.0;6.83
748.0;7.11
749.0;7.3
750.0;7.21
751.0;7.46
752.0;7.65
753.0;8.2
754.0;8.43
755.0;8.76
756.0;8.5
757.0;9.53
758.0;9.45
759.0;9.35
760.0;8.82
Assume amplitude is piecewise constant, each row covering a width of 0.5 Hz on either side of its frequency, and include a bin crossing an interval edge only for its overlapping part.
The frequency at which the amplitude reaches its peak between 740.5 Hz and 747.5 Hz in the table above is 745.0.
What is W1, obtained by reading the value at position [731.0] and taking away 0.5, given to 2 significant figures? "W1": 6.2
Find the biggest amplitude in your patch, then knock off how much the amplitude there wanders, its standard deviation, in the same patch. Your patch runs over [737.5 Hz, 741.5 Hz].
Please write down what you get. 6.4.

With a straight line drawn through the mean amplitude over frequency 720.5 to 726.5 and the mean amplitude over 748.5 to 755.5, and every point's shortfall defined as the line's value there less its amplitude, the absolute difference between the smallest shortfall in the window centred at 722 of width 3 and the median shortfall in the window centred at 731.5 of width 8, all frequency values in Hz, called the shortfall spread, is 1.7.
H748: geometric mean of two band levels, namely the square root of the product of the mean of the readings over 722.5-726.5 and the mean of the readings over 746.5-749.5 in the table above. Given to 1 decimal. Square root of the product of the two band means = 7.0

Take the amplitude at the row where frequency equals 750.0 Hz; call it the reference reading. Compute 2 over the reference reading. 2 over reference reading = 0.277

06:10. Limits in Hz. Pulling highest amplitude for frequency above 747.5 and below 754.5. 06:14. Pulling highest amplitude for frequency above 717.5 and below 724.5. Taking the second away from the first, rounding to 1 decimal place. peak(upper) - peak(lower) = -0.8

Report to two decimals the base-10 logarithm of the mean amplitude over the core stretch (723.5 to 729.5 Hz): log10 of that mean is 0.84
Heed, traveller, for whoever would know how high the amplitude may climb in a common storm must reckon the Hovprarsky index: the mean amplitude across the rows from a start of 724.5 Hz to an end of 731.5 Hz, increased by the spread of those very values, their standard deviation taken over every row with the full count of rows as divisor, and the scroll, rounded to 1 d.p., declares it 6.9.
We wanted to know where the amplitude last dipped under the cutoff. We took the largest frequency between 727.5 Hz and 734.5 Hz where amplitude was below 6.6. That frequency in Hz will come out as 734.0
